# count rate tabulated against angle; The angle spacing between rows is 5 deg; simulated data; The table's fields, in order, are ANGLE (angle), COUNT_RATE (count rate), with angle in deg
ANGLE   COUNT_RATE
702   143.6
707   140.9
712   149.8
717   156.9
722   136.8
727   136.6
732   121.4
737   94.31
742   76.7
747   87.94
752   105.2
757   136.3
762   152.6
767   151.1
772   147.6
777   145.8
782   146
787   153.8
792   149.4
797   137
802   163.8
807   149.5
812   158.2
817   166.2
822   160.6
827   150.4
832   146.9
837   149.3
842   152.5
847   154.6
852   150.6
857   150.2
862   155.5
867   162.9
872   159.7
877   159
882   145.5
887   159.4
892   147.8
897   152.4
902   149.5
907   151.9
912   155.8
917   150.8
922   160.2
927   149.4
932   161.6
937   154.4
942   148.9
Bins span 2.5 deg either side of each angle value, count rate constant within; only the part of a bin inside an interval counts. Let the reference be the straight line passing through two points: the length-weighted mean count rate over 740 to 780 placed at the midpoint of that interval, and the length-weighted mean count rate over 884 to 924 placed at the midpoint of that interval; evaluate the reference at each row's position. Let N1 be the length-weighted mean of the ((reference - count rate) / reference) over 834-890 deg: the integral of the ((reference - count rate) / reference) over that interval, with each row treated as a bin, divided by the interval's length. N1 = -0.062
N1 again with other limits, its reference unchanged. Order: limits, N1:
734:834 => -0.057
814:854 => -0.099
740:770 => 0.049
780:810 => -0.130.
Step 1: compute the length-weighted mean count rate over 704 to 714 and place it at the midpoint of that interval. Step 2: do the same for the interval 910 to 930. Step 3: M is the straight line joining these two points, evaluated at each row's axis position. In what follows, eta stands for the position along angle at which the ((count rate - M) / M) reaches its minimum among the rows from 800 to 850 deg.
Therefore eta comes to 832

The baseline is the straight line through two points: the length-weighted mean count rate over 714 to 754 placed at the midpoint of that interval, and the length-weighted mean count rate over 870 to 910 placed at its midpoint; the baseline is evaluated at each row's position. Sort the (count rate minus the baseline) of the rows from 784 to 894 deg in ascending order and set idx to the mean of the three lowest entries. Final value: -2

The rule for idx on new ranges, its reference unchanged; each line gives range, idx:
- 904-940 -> -11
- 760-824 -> 14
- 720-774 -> -31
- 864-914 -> -6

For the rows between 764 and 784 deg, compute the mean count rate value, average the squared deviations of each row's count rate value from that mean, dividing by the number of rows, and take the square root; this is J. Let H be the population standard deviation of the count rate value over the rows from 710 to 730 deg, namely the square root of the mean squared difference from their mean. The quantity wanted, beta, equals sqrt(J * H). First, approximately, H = 9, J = 2.1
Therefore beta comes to 4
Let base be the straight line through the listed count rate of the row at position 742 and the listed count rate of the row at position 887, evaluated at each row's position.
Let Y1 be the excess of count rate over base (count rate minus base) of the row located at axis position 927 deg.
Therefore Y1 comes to -33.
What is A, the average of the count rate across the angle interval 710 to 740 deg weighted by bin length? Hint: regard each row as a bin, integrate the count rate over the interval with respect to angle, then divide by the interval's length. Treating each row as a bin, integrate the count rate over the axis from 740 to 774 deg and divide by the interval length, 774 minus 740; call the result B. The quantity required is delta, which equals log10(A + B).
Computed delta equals 2.41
